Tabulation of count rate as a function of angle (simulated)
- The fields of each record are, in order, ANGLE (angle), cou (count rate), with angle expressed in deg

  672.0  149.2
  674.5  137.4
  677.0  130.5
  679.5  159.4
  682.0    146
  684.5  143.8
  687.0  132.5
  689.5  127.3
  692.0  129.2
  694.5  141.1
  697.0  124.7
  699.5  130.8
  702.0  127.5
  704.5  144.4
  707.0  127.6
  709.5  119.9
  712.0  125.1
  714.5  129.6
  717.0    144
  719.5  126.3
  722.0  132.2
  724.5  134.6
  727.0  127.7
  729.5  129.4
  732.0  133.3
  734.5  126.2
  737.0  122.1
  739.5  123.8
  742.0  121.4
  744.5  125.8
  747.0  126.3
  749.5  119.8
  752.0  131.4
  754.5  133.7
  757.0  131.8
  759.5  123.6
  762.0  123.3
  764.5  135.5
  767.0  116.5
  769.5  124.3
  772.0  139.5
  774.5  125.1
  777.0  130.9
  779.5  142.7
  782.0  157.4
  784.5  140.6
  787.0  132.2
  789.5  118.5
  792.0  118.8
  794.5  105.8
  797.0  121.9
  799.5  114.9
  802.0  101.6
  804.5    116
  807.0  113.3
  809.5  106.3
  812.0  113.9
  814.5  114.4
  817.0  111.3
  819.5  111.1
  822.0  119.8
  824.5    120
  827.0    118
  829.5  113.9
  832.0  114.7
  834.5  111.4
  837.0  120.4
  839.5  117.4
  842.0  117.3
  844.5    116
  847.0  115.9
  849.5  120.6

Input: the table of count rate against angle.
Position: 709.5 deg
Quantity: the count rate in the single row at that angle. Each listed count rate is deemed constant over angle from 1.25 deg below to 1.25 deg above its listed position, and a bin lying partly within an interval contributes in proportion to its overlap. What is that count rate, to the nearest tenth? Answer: 119.9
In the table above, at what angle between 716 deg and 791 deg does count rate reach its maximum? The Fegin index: 782.0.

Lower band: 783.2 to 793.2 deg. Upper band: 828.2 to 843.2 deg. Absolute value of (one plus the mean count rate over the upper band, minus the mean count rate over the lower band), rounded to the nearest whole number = 11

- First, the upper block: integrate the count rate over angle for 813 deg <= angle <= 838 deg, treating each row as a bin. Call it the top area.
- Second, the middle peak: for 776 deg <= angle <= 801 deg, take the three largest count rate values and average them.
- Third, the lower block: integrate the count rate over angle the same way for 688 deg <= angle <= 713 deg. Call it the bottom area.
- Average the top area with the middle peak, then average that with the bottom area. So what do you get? 2381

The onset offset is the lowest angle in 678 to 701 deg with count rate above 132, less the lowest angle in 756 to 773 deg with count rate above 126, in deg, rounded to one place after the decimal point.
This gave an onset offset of -77.5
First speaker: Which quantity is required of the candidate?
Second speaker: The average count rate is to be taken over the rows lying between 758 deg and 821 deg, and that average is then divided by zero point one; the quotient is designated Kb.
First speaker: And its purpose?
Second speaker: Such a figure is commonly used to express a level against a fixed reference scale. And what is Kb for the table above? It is 1224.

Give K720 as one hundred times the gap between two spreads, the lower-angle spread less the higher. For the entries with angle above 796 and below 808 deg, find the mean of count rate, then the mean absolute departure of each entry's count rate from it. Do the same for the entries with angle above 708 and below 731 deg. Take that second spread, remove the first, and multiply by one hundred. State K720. -16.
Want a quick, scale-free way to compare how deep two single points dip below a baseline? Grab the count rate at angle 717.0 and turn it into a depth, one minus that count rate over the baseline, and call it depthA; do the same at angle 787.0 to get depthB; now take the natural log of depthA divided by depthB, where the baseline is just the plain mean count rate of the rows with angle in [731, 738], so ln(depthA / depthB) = 1.2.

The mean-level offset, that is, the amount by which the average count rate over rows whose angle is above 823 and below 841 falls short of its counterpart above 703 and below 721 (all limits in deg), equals 14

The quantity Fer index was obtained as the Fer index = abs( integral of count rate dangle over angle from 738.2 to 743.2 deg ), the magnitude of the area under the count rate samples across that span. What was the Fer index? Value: 613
